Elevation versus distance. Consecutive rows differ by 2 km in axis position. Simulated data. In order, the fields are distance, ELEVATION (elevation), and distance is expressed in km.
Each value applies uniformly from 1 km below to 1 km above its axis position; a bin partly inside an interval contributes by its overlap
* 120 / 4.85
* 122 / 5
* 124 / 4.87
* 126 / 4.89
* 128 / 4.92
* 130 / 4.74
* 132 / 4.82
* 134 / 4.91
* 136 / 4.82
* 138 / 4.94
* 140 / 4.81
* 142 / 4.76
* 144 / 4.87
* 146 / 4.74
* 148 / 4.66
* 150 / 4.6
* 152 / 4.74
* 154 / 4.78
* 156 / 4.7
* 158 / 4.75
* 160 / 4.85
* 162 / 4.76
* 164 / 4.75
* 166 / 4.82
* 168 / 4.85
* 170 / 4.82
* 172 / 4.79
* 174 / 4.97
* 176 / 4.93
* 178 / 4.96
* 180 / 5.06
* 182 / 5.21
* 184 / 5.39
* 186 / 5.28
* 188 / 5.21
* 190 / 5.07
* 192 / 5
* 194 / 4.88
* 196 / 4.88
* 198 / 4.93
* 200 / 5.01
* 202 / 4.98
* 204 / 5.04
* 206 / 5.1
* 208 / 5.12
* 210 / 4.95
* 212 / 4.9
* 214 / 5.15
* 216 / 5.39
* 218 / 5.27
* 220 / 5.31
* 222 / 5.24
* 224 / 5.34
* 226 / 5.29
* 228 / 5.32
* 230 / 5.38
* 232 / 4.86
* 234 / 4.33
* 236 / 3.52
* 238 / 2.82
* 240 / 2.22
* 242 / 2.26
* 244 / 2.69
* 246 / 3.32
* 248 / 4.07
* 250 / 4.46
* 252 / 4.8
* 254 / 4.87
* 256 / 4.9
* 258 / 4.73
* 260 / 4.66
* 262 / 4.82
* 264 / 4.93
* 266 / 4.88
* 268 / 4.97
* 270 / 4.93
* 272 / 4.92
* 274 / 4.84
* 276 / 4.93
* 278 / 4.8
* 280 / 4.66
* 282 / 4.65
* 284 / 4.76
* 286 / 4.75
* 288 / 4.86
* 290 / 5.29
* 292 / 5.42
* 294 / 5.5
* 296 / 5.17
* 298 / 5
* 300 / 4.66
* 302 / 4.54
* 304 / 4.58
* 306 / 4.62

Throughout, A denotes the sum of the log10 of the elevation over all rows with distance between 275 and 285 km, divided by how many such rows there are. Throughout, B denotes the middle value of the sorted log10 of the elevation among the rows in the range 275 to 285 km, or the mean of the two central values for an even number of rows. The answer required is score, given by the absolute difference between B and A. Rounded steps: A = 0.678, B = 0.678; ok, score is 0.000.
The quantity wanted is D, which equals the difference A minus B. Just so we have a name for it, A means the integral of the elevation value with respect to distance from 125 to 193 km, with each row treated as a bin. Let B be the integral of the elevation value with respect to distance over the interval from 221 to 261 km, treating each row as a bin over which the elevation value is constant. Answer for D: 162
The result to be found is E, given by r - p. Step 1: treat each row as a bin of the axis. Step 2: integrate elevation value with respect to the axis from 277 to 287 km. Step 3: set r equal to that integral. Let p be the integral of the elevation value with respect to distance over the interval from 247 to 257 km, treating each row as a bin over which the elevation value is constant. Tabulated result 1.0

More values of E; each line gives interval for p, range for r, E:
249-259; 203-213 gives 2.7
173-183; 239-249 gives -21.1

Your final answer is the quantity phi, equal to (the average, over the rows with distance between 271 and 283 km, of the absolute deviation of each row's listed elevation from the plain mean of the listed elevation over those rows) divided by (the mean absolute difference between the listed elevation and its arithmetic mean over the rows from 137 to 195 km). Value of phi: 0.6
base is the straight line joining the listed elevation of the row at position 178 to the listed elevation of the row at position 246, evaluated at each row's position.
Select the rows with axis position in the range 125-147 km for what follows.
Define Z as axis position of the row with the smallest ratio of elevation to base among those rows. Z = 130 km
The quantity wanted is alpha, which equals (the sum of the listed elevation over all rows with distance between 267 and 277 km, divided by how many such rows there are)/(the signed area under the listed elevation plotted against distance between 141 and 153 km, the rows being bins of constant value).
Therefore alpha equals 0.09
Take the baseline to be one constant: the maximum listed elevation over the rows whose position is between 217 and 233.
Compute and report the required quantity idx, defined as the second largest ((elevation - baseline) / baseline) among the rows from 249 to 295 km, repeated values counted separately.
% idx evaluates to 0.01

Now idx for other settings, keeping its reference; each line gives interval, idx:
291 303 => 0.01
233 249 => -0.24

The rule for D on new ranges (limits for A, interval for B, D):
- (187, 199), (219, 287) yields -247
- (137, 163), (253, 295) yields -82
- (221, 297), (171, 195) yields 227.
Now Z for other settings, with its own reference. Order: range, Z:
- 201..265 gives 240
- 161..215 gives 162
